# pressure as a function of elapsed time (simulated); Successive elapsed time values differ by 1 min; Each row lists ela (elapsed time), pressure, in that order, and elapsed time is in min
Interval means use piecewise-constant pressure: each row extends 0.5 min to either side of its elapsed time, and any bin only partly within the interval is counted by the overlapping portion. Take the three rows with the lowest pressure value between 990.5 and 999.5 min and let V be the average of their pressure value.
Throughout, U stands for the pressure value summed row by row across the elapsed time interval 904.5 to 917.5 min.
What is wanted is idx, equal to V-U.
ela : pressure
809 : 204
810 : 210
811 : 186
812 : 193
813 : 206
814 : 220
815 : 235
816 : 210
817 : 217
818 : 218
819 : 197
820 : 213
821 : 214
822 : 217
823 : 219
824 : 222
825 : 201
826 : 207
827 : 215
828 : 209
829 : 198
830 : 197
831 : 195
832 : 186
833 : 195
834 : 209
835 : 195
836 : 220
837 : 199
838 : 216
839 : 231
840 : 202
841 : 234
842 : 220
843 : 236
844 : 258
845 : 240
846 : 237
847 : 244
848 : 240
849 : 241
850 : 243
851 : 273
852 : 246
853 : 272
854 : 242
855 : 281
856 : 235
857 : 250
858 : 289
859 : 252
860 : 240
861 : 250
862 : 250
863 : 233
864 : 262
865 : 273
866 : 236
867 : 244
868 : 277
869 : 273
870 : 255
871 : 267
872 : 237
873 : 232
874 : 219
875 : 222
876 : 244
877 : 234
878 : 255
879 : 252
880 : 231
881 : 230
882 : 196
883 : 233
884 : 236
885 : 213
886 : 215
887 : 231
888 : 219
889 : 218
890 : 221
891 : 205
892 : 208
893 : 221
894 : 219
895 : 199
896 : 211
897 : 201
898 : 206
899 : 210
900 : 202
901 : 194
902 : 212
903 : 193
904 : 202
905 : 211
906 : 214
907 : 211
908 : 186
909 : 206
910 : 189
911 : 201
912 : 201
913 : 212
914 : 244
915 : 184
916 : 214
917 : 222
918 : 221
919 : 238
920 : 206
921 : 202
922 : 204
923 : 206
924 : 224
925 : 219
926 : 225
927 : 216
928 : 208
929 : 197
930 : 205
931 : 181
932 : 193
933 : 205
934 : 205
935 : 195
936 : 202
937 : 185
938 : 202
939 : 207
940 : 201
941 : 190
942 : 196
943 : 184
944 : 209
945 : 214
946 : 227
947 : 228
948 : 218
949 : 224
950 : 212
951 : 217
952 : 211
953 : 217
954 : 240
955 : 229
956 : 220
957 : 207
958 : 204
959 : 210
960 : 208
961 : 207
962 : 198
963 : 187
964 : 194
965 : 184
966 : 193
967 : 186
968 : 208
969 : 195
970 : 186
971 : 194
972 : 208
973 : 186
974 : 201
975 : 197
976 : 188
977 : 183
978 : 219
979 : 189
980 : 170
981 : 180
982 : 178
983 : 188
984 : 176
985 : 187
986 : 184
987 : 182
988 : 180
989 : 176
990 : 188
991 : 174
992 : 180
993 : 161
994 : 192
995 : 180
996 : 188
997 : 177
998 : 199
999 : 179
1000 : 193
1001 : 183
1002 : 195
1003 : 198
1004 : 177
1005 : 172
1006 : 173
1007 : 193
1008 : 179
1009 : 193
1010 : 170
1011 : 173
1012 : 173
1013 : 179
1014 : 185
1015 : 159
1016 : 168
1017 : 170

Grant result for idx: -2524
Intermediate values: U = 2695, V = 171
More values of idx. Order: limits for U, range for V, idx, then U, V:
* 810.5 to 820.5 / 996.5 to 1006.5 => -1921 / 2095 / 174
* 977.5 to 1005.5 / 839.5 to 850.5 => -4926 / 5145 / 219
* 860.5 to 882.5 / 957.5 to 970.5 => -5187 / 5372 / 185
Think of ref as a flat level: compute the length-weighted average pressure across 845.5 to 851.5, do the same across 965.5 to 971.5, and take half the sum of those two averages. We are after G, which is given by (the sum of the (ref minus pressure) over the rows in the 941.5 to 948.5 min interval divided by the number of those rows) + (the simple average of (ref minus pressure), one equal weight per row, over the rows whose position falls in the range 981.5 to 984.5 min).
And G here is 48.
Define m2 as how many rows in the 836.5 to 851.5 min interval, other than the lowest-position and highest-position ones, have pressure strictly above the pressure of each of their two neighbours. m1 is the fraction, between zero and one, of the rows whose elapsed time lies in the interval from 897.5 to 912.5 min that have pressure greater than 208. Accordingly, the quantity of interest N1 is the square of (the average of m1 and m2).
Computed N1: 5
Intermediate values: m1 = 0.33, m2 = 4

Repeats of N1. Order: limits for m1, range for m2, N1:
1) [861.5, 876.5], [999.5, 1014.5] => 4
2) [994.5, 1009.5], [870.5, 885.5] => 2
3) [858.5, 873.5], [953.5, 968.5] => 4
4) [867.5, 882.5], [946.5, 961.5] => 6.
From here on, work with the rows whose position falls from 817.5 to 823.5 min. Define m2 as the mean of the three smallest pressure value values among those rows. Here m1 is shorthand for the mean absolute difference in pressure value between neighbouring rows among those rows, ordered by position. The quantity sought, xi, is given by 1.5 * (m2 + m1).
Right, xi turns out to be 325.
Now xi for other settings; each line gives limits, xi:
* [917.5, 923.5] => 323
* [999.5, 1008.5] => 277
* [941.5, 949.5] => 310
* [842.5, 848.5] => 373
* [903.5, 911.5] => 307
